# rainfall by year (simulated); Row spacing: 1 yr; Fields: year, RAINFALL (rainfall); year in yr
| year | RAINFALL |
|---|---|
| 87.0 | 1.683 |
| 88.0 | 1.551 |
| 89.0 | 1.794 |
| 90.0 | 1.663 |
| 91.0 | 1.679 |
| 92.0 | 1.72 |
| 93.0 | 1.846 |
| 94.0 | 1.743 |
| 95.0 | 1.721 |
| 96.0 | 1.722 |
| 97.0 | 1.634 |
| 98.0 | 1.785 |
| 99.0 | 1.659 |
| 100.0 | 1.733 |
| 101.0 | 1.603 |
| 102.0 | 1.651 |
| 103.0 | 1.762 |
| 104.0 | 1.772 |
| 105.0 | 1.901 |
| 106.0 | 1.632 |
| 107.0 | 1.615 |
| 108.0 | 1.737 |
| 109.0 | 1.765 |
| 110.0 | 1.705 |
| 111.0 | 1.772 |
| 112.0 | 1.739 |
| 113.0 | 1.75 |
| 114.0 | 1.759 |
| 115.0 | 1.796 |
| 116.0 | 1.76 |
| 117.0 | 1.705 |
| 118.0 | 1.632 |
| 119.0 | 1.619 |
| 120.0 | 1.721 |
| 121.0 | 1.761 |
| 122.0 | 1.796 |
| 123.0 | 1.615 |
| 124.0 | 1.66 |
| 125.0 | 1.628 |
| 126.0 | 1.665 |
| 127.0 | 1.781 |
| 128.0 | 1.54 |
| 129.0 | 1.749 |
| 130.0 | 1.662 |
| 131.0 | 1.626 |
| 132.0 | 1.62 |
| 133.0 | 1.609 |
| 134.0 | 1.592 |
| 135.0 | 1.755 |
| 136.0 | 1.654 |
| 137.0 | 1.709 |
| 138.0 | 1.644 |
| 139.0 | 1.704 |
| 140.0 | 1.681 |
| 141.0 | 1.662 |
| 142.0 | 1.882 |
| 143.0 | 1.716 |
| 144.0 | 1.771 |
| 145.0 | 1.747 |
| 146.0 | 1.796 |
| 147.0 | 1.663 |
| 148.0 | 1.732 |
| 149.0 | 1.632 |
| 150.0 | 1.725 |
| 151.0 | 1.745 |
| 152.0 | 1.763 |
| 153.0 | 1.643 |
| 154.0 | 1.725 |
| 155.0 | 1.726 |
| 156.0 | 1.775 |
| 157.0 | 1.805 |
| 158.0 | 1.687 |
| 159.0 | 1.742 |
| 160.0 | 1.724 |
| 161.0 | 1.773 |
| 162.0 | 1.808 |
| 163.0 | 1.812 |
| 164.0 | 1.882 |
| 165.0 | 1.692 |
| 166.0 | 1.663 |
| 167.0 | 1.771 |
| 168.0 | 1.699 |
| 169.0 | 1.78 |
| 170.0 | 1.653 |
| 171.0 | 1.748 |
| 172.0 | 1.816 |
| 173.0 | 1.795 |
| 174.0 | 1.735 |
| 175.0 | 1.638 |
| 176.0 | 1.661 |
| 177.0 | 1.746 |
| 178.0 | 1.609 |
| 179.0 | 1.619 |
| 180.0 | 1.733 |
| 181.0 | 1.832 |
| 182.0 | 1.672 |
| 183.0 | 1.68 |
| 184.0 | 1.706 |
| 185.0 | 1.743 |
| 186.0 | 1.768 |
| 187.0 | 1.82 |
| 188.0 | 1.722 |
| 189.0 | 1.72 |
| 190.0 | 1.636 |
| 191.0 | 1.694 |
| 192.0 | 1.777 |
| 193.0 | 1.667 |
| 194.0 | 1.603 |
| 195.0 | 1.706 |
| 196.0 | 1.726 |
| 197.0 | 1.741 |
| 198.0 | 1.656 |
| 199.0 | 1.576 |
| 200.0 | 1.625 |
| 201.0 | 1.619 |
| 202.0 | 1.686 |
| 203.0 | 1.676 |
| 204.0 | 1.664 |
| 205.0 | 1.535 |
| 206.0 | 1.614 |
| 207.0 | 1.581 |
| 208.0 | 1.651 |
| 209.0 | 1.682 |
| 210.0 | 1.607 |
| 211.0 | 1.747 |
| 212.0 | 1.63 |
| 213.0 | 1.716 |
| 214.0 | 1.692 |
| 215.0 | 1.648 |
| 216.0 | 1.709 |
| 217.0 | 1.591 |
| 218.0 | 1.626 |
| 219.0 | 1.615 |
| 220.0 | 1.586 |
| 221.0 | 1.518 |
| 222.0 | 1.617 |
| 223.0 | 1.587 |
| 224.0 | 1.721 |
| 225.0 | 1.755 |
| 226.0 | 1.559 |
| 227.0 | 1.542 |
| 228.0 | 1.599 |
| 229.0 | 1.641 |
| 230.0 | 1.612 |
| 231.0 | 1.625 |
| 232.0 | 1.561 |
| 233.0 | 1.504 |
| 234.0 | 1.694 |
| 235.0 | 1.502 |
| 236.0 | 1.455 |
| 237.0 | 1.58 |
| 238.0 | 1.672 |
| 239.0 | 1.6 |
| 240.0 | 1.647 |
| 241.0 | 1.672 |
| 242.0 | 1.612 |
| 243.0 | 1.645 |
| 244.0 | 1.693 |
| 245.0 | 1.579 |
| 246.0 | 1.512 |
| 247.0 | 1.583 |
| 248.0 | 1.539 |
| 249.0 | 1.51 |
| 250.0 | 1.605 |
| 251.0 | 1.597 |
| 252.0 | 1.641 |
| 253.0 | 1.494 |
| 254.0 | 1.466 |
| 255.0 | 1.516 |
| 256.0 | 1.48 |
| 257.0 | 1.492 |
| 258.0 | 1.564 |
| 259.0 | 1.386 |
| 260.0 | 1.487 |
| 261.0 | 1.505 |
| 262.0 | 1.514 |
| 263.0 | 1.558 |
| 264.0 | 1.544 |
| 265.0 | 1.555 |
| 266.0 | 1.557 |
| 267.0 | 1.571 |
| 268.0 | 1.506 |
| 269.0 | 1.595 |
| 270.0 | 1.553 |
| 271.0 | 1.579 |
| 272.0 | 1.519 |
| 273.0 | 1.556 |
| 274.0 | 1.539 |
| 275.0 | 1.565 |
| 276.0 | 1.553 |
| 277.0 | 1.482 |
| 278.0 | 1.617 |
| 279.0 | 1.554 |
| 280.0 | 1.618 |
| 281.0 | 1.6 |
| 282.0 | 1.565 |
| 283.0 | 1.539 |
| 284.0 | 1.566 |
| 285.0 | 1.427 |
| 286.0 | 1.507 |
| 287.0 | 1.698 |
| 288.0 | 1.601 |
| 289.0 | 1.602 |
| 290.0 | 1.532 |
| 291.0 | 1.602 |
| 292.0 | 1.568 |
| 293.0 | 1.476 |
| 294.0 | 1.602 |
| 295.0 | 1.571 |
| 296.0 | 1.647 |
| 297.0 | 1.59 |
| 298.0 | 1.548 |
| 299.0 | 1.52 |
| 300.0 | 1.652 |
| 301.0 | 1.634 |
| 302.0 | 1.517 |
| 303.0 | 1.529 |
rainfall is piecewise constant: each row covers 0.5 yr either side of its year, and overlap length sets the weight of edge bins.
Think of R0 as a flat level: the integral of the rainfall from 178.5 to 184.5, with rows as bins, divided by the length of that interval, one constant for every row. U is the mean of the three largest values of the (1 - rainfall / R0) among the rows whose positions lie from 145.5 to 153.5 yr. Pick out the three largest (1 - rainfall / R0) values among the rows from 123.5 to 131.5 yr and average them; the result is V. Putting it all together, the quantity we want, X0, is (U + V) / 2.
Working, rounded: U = 0.04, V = 0.06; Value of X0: 0.050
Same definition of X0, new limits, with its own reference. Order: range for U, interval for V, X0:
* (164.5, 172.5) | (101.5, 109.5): 0.033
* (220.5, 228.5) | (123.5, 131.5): 0.081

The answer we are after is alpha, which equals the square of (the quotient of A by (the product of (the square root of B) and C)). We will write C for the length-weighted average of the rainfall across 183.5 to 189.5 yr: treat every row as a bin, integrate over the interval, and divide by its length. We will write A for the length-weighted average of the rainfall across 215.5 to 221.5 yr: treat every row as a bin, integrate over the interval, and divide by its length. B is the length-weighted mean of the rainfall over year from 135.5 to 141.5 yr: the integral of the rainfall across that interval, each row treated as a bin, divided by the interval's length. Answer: 0.51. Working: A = 1.61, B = 1.68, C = 1.75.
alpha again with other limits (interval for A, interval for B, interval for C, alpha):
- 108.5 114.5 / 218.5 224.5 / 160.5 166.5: 0.61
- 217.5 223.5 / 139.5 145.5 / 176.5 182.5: 0.50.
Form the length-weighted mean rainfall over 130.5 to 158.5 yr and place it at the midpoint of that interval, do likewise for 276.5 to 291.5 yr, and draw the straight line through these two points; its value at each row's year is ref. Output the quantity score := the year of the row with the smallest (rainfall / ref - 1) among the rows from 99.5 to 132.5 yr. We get 128.0 yr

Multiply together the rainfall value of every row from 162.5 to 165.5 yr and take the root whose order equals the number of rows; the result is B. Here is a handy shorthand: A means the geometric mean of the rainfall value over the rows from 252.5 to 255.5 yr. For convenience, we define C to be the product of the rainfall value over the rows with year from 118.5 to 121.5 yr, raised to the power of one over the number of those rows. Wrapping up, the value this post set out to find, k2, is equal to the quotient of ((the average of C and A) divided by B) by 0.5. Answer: 1.78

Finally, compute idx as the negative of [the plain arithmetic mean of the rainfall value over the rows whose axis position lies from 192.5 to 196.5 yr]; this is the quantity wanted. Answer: -1.68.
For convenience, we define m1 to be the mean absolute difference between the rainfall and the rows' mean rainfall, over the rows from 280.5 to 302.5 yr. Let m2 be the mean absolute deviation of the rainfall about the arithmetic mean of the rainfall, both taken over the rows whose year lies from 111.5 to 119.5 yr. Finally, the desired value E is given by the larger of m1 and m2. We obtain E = 0.051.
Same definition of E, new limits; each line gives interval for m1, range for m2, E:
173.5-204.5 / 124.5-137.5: 0.055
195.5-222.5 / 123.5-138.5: 0.049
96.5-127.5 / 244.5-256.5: 0.062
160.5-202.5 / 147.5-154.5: 0.059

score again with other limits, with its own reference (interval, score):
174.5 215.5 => 205.0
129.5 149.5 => 134.0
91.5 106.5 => 101.0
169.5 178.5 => 178.0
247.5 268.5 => 259.0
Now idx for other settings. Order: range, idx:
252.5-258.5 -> -1.50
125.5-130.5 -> -1.68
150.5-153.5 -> -1.72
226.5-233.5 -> -1.58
